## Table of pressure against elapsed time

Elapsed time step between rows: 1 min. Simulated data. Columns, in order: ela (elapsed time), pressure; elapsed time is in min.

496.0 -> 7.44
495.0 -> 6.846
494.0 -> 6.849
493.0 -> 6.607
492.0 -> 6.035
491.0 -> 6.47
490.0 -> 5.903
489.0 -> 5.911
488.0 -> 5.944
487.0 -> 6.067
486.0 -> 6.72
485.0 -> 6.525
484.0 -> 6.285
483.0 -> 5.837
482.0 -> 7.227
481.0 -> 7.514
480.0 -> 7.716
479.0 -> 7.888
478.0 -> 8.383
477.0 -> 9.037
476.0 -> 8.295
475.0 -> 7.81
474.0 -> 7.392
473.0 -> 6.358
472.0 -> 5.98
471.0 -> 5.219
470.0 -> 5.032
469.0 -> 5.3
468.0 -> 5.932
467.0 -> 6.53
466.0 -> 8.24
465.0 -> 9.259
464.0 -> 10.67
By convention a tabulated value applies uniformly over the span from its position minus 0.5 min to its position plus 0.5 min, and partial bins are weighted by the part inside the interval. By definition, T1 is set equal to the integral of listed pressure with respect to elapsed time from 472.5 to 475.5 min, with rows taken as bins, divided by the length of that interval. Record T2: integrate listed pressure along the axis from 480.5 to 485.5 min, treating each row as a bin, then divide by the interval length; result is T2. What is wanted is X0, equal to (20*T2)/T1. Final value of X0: 18.6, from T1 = 7.2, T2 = 6.7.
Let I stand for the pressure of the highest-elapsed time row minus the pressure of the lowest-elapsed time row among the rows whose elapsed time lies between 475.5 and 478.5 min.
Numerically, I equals 0.1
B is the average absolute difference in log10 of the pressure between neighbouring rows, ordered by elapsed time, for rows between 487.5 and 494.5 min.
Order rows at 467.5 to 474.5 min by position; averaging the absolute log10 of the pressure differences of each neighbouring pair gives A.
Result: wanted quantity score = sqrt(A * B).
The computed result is 0.029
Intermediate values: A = 0.040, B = 0.021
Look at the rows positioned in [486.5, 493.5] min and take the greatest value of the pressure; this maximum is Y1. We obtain 6.607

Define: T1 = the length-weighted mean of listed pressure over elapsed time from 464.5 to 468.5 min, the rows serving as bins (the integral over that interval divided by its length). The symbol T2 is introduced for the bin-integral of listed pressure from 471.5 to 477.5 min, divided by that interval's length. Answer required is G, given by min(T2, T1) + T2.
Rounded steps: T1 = 7.5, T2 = 7.5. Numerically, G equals 15.0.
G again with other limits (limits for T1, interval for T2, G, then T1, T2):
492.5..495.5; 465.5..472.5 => 12.1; 6.8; 6.0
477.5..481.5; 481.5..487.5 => 12.9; 7.9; 6.4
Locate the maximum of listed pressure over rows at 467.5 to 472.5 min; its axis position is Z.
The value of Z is 472.0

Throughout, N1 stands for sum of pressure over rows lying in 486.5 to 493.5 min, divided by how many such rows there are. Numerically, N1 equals 6.1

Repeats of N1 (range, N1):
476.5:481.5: 8.1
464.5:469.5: 7.1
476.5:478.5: 8.7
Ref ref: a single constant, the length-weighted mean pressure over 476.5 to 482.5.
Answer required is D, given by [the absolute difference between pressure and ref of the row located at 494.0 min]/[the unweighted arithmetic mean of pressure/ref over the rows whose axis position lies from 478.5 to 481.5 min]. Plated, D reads 1.1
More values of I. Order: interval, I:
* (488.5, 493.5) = 0.7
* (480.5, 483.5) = -1.7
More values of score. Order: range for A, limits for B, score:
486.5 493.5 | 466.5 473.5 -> 0.027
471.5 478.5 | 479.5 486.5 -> 0.033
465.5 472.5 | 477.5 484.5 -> 0.039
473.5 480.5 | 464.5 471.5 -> 0.035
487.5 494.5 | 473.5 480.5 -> 0.024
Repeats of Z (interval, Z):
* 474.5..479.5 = 477.0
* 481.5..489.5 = 482.0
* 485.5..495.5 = 494.0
